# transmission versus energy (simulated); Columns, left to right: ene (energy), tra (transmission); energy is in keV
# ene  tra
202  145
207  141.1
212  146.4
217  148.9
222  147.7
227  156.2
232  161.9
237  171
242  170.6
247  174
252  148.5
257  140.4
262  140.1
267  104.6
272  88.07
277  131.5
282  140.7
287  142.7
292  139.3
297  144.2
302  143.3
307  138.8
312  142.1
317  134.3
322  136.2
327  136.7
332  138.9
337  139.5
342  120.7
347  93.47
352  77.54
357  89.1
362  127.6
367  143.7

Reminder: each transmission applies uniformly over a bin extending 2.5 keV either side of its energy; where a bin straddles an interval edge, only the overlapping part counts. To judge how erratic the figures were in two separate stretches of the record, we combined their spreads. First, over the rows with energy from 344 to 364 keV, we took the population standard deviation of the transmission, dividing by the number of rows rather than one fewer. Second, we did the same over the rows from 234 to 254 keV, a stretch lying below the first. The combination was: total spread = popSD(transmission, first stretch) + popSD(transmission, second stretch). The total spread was 29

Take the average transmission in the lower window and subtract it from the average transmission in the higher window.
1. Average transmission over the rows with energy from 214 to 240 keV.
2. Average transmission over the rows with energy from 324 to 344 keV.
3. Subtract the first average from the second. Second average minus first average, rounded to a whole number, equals -23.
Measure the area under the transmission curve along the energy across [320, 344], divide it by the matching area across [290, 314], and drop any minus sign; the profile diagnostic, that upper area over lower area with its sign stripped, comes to 0.95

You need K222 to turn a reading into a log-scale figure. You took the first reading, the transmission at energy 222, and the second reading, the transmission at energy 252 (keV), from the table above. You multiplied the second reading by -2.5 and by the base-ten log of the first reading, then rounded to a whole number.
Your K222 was -805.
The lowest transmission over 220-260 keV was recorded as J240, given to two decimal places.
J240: 140.40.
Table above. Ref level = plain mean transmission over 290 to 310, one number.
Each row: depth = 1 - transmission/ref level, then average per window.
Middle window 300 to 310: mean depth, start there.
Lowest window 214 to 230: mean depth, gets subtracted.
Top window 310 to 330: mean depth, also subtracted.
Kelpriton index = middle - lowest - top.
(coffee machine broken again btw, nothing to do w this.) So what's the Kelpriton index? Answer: 0.04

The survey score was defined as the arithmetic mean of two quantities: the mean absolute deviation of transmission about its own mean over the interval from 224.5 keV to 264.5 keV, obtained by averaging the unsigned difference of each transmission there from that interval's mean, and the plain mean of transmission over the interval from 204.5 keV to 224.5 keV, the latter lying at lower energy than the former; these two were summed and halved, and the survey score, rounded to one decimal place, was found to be 78.8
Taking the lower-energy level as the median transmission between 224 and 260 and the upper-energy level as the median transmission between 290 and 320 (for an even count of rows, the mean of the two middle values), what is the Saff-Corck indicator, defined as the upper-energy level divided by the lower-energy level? 0.87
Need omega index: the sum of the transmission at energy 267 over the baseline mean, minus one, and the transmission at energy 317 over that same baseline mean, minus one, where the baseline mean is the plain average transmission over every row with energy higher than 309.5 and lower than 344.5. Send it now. -0.24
